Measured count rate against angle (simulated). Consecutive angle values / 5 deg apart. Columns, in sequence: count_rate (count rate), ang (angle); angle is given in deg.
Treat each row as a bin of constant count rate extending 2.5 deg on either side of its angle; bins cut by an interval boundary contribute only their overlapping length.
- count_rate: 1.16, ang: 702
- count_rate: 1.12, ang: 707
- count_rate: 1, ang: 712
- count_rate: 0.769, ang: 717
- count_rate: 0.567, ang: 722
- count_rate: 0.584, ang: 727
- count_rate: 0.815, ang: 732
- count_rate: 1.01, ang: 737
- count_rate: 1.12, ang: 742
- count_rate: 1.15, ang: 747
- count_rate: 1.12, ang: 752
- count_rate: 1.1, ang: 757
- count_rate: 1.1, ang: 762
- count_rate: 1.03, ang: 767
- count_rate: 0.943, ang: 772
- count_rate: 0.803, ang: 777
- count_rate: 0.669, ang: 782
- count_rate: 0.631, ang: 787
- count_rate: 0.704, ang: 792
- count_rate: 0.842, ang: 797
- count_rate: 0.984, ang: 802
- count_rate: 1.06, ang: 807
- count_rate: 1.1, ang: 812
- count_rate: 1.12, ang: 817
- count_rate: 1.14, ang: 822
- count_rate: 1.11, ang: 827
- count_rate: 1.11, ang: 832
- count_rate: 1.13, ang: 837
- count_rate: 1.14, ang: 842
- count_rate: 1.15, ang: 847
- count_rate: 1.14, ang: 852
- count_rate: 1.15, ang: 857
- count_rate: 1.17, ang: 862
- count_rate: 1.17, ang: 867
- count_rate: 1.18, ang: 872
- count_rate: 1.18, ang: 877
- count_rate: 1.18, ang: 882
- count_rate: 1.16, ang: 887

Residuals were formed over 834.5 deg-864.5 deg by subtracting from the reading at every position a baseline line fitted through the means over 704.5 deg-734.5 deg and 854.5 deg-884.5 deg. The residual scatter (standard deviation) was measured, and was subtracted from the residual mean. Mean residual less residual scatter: 0.01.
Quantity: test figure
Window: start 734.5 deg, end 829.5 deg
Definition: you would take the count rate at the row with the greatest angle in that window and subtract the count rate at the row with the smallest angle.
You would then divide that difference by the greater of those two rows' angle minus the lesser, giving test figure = 0.001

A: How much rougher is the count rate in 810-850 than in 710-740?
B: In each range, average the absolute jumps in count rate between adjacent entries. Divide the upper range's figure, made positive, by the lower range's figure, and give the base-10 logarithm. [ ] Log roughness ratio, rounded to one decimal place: -1.0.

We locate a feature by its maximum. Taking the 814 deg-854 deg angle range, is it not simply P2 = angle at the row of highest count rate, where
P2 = 847 deg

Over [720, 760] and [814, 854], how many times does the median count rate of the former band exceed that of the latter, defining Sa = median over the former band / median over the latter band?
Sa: 0.93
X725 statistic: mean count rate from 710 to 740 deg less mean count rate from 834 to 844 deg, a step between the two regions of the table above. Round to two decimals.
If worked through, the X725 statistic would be -0.34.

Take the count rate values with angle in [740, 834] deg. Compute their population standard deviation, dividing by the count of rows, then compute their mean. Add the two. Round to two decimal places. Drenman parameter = 1.16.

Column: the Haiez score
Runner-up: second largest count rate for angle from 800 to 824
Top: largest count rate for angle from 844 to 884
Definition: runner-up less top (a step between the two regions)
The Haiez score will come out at -0.06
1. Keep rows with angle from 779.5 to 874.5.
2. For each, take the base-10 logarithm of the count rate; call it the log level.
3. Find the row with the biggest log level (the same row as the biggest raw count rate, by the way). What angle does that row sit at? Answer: 872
